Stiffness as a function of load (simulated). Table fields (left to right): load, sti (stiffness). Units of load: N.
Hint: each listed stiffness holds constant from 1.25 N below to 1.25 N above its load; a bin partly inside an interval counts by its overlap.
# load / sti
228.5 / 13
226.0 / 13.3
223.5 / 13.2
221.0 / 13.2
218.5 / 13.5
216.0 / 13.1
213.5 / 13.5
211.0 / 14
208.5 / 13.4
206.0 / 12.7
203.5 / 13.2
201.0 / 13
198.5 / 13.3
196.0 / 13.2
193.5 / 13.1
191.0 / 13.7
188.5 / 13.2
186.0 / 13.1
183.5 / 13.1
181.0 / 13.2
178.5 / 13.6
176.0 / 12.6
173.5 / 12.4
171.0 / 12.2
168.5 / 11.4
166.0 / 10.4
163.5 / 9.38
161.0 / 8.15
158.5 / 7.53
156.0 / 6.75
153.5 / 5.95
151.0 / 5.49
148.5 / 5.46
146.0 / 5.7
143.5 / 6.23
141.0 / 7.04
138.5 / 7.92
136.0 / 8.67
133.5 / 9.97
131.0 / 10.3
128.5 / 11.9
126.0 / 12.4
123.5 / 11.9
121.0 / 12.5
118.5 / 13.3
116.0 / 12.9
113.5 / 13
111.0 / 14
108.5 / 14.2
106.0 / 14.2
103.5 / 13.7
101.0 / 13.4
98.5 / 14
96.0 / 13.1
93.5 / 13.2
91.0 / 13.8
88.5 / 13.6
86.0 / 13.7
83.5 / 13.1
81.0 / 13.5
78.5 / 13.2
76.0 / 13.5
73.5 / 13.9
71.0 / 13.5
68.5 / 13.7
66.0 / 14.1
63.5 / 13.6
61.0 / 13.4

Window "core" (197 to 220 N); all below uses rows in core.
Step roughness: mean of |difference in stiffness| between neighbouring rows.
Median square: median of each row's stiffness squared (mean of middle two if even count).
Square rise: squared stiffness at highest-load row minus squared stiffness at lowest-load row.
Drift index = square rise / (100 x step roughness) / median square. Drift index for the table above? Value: 0.001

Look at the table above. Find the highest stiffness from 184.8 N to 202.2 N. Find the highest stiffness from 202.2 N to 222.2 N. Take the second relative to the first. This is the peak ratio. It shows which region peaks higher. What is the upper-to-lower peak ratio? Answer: 1.0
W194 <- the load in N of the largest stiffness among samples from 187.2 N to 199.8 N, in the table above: 191.0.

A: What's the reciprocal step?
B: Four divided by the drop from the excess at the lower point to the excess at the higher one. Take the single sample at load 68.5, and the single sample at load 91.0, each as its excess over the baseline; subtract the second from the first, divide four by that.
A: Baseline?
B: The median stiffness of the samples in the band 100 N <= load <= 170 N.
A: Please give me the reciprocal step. -40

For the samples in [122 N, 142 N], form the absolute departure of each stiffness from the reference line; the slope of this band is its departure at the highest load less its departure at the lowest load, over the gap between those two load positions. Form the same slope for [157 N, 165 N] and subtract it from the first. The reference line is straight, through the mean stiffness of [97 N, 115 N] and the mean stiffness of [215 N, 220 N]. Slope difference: 0.6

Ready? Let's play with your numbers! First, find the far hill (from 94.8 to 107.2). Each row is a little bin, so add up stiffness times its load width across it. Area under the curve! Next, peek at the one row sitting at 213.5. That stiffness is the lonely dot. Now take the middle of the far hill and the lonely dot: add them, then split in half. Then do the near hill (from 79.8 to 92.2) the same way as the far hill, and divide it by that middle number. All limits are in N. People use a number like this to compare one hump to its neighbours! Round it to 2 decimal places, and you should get 1.83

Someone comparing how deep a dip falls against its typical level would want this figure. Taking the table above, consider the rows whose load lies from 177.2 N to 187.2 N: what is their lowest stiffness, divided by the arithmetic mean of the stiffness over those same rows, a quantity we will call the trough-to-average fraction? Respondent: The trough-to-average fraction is 0.989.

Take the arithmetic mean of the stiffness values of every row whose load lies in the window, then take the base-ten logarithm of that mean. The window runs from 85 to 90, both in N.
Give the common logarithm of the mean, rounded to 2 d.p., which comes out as 1.14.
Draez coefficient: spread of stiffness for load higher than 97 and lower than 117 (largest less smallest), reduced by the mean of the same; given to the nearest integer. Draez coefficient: -12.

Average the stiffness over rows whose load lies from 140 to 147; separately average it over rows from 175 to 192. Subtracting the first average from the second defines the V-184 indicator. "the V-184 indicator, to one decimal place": 6.9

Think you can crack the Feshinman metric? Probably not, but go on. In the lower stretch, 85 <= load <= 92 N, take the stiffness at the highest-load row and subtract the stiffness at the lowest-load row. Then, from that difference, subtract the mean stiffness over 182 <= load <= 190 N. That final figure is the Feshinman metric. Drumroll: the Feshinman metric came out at -13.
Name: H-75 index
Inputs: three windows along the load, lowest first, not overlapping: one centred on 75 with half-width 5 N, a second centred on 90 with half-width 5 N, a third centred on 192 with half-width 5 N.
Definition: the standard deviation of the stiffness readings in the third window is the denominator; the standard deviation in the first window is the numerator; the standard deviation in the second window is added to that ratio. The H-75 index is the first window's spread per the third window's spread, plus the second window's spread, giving 1.3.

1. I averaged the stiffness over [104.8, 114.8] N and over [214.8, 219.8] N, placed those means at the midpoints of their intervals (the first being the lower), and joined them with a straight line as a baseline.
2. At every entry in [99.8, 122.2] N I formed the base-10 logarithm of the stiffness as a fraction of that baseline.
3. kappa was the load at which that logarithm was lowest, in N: 121.0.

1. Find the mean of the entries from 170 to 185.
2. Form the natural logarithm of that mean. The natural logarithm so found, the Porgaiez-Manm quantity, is 2.55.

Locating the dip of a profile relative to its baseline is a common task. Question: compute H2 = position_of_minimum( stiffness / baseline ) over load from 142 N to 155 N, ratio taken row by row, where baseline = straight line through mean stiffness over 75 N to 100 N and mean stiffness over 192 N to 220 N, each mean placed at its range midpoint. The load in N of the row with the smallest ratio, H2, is 148.5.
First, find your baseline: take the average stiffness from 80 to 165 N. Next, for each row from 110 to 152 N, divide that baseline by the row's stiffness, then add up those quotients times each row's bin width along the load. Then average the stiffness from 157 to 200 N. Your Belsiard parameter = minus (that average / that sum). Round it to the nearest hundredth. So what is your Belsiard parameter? -0.23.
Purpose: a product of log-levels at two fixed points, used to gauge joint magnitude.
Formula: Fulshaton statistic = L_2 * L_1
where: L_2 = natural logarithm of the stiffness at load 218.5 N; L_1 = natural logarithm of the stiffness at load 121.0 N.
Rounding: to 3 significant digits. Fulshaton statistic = 6.57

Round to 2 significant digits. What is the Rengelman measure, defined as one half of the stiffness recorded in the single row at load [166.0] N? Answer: 5.2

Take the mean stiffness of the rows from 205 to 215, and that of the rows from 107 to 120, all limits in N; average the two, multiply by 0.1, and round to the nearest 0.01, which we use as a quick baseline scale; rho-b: 1.34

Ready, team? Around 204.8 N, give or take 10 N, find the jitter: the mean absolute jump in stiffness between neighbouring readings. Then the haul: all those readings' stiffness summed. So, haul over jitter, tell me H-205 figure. 257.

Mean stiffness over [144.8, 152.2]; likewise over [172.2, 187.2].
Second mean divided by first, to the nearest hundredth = 2.34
